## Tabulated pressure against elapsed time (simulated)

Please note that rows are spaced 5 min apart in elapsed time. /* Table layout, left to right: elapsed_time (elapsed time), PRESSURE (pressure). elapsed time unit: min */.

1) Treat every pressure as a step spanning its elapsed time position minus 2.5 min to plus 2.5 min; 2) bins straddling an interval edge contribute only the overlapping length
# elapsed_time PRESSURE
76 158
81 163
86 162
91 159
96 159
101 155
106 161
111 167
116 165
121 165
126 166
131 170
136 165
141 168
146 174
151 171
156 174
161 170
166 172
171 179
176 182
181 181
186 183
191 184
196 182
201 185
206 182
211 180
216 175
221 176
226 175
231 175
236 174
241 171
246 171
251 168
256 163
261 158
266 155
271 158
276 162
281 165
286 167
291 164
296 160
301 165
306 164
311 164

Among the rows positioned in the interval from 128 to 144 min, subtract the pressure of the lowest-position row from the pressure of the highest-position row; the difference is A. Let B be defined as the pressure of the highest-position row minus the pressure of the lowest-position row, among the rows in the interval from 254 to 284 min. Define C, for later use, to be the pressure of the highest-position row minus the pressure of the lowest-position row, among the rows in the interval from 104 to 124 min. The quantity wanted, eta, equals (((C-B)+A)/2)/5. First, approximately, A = -2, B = 2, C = 4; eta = 0.0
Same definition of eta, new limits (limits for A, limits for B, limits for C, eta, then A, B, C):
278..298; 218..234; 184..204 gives -0.2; -5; -1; 2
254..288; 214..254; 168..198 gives 1.4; 4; -7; 3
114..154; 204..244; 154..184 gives 2.4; 6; -11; 7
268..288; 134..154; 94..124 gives 0.9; 9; 6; 6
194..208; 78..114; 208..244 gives -1.3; 0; 4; -9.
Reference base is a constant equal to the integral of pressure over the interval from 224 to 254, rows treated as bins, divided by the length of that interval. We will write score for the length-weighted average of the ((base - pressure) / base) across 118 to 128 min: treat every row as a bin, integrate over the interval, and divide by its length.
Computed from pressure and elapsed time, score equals 0.04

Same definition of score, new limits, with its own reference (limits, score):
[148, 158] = 0.00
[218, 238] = -0.02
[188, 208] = -0.06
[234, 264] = 0.03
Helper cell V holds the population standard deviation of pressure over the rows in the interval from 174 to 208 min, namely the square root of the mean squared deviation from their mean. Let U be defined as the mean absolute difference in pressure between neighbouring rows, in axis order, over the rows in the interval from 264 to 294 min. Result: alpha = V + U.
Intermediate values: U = 3.0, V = 1.3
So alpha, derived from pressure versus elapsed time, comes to 4.3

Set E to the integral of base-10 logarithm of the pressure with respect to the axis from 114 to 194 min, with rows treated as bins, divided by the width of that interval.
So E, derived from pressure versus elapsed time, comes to 2.238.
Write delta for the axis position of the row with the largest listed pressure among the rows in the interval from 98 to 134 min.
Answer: 131 min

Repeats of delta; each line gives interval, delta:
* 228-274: 231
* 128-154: 146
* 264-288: 286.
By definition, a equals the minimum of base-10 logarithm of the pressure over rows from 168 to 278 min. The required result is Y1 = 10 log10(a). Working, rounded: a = 2.19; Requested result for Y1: 3.41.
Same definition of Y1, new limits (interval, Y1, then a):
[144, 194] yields 3.48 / 2.23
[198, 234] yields 3.51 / 2.24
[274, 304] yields 3.43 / 2.20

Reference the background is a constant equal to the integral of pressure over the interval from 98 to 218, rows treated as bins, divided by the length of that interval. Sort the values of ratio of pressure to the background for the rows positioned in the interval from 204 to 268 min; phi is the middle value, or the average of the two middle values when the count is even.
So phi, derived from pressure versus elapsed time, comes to 1.01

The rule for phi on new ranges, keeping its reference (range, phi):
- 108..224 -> 1.01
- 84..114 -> 0.92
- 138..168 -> 0.99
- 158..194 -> 1.05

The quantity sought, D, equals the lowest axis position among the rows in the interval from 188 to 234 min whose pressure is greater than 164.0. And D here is 191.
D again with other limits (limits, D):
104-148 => 111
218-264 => 221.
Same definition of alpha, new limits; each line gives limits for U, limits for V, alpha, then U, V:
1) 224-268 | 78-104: 5.3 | 2.5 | 2.8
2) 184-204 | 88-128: 6.0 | 2.0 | 4.0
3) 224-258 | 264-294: 6.1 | 2.0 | 4.1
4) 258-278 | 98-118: 7.9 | 3.3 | 4.6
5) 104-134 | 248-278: 6.8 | 2.6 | 4.2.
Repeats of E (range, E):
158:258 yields 2.246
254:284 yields 2.205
